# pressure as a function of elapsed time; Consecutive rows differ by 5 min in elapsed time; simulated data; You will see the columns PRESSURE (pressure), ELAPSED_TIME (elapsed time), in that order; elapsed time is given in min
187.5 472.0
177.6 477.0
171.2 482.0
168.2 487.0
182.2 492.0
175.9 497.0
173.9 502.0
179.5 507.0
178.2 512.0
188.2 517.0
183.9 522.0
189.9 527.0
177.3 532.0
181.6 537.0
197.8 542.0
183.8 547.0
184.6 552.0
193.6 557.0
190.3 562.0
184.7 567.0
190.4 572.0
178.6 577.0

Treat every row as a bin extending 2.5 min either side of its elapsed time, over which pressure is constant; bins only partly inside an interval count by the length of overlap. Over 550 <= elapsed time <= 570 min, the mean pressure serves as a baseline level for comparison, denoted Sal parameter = 188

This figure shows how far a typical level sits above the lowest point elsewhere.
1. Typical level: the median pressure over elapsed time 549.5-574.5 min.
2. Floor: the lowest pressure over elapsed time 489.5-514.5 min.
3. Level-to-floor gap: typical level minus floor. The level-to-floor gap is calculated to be 16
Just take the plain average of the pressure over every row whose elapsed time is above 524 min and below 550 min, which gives 186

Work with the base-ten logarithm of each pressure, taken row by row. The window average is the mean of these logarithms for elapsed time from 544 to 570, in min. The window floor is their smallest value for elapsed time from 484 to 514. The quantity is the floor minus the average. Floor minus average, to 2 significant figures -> -0.047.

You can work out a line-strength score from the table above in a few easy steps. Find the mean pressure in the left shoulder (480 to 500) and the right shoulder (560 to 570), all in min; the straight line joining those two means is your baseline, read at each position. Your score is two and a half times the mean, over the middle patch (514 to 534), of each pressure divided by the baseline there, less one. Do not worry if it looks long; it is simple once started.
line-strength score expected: 0.06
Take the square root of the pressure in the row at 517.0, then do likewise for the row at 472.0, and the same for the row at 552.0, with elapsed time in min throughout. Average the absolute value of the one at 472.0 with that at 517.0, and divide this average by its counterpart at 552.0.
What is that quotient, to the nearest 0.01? 1.01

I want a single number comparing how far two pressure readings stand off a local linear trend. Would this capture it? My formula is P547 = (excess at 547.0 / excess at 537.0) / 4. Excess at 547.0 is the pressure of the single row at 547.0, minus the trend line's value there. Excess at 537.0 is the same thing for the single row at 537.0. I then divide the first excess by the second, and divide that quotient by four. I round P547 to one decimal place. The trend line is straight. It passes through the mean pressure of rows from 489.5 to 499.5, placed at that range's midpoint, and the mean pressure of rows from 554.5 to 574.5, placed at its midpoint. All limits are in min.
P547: 0.2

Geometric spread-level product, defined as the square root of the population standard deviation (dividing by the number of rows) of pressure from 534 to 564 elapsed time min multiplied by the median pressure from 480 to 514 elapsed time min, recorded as 31.9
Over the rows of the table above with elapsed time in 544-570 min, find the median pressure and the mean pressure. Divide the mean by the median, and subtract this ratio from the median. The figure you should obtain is 184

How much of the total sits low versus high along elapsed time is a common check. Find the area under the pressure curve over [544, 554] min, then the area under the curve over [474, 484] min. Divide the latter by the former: 0.95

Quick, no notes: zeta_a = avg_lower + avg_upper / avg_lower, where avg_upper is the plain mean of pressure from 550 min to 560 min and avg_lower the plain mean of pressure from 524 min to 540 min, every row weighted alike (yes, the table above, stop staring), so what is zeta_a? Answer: 184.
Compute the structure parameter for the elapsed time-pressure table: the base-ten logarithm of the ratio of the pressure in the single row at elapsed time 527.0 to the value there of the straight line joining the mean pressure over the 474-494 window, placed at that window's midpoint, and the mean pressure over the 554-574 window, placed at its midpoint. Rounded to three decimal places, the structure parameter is 0.017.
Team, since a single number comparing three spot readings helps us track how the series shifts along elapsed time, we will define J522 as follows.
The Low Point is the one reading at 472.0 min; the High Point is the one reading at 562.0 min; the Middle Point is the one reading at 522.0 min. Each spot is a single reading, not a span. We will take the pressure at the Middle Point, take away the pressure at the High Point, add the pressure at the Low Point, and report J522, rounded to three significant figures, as 181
